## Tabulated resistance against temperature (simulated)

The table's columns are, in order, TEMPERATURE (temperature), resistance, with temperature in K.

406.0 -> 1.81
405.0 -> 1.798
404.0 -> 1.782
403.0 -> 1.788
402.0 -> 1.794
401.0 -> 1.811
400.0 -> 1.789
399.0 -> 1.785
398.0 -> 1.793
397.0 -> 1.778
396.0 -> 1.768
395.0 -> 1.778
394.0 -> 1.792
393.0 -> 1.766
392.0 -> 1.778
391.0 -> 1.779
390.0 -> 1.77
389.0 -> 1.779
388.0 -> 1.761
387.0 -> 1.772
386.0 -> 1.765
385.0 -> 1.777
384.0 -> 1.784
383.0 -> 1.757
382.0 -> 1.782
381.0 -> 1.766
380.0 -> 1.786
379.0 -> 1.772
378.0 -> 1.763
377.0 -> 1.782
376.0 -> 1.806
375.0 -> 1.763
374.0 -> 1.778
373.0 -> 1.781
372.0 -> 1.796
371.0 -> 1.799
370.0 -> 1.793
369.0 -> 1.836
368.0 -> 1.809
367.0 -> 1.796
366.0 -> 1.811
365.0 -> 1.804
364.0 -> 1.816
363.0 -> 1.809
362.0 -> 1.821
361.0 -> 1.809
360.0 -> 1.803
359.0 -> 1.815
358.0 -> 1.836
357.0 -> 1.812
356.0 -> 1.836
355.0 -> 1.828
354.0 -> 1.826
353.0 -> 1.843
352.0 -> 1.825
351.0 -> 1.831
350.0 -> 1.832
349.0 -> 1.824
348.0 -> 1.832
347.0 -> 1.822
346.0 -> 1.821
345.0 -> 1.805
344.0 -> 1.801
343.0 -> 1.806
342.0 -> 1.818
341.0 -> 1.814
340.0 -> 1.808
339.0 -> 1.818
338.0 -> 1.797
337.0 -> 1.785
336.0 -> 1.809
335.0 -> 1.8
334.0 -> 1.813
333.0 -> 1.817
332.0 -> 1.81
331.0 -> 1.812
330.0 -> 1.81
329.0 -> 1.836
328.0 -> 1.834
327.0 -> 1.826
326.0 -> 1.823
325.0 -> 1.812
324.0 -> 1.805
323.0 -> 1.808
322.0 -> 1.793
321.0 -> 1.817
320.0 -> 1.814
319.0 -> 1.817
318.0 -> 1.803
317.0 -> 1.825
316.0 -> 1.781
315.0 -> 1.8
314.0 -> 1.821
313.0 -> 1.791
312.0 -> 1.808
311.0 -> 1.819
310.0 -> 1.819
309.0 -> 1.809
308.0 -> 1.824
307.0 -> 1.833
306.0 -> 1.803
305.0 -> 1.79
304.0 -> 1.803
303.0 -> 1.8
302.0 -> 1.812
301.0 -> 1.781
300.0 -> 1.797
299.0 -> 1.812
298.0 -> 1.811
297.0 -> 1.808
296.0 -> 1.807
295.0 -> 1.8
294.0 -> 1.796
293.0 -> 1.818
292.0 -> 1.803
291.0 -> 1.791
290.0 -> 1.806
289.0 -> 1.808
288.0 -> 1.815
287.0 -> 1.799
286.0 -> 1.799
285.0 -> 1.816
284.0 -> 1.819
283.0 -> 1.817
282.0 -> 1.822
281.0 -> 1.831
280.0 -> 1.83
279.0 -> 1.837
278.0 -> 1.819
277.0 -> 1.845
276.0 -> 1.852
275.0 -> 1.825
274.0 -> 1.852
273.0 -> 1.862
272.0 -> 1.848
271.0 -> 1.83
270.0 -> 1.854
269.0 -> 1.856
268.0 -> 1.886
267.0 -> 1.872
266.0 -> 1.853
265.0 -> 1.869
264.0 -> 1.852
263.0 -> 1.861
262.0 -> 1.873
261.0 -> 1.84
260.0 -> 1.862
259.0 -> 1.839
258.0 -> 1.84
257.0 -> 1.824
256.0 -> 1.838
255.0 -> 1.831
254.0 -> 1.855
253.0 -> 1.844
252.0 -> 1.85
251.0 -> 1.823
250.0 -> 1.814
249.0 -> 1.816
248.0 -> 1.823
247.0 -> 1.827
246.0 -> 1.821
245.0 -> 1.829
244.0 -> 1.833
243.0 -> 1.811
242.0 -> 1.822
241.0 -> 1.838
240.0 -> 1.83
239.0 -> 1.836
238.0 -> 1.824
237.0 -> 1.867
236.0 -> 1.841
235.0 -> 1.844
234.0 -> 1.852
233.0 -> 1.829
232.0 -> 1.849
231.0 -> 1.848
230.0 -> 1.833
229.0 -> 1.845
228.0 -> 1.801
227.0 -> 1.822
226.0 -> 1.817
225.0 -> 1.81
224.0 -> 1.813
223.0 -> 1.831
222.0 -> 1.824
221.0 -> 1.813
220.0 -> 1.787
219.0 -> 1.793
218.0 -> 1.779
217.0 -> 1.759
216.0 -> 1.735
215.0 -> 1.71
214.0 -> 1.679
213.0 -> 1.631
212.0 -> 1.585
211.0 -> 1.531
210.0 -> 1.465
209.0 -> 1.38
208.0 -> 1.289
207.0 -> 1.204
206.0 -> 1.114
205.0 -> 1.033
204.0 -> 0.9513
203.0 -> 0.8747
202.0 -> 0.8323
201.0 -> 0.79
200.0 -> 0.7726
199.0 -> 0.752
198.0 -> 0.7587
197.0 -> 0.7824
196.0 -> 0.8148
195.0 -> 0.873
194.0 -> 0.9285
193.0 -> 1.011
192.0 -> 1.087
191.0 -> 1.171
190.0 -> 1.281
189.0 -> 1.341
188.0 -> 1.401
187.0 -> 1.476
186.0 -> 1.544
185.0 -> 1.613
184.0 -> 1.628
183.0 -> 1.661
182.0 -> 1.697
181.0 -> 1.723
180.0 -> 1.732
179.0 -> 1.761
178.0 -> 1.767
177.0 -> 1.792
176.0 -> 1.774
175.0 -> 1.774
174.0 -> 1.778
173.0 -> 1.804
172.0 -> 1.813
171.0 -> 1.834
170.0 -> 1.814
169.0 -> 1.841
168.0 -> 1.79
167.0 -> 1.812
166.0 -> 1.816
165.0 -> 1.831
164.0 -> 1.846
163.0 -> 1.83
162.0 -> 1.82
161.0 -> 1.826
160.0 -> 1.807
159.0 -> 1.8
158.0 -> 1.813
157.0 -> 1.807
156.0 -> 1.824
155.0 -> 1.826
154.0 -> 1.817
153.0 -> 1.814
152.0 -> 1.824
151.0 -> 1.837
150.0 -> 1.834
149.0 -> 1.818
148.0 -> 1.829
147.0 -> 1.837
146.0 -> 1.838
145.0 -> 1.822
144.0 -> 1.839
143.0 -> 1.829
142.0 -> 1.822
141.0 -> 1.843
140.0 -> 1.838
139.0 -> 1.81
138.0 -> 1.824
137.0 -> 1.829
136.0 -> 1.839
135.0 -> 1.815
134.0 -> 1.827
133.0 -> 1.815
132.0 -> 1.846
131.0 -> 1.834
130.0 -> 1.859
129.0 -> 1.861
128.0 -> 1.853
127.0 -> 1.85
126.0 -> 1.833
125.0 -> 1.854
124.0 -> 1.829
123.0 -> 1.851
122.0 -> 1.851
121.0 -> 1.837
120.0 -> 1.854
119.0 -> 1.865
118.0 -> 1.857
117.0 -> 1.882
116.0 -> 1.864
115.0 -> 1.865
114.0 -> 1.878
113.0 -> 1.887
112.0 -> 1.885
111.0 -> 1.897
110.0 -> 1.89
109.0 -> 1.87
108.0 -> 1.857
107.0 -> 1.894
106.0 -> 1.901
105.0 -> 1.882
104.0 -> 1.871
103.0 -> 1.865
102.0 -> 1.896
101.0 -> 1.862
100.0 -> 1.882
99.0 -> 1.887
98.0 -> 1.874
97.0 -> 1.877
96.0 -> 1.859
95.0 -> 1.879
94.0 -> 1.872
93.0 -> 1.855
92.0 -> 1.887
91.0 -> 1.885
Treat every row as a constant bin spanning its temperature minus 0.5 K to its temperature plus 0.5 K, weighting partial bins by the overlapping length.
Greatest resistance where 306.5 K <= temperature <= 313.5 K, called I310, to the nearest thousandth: 1.833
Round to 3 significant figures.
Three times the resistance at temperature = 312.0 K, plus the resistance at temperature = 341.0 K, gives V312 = 7.24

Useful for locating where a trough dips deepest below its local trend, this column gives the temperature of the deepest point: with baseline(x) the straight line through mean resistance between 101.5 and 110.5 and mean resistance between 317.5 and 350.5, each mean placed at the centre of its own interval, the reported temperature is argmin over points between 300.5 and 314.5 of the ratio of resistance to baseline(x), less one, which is 301.0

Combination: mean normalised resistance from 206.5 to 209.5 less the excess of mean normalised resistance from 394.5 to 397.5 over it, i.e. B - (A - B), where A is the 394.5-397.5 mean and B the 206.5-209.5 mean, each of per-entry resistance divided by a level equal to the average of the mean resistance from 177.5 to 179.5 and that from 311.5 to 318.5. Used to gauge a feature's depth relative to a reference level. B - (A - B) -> 0.45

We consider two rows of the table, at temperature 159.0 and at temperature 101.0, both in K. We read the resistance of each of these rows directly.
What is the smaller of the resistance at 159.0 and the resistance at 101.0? 1.80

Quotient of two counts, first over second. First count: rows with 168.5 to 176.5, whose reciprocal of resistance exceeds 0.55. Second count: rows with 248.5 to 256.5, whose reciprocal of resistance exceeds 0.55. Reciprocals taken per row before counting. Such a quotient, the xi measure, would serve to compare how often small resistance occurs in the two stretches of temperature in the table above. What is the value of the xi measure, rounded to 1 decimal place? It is 3.0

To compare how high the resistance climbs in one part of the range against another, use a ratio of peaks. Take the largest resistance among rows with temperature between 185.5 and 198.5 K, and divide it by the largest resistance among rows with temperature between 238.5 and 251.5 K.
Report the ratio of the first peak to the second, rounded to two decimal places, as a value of 0.84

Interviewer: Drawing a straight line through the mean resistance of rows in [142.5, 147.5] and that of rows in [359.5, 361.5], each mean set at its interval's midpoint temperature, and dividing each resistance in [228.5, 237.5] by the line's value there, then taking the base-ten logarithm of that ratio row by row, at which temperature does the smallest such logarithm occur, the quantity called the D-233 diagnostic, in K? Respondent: 233.0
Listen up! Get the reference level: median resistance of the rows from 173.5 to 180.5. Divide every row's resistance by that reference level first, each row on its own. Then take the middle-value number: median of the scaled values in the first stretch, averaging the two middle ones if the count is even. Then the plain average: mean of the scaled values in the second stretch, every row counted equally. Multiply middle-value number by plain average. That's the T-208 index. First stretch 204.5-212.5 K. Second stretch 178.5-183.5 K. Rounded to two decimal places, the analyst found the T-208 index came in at 0.73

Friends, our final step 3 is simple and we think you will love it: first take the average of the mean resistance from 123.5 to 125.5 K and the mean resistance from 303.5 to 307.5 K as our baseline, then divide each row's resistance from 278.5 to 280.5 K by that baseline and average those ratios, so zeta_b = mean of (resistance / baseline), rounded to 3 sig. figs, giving 1.01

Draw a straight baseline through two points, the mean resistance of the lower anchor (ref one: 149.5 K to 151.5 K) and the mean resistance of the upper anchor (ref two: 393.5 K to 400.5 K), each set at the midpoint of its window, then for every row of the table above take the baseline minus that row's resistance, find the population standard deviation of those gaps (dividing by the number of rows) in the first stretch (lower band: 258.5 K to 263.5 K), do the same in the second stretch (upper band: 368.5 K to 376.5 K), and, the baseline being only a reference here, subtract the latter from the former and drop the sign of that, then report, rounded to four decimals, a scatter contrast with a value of 0.0066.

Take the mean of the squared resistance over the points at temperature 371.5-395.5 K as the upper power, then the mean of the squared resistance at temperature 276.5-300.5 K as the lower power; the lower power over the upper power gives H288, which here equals 1.04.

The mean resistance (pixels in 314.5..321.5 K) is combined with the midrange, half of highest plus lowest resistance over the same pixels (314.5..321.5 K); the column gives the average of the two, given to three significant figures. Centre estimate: 1.81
